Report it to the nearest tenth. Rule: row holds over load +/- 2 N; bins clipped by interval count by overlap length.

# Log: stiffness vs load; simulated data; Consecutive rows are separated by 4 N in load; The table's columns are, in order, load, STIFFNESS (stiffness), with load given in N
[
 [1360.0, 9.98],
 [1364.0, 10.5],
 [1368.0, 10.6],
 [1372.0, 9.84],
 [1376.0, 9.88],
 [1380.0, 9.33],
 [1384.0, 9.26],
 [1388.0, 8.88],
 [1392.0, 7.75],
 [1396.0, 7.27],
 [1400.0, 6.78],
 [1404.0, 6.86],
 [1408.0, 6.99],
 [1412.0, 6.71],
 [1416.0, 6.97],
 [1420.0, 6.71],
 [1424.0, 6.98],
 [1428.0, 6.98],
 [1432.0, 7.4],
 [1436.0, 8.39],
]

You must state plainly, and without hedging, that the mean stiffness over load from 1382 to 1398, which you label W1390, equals 8.3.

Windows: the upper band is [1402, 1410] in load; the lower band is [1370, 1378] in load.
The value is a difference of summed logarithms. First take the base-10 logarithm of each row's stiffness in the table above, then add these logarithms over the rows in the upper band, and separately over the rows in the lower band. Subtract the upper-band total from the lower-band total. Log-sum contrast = 0.31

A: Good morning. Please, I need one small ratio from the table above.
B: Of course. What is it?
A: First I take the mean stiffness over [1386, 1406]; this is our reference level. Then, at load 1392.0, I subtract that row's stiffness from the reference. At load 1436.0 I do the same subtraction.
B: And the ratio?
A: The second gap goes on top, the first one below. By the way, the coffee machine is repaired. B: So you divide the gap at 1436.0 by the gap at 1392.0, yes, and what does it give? 3.6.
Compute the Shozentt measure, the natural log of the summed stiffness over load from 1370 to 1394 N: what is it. 4.0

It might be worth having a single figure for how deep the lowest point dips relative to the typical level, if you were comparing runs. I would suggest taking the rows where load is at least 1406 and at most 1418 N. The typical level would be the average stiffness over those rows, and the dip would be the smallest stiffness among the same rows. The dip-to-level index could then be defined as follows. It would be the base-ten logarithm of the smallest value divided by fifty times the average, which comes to -1.710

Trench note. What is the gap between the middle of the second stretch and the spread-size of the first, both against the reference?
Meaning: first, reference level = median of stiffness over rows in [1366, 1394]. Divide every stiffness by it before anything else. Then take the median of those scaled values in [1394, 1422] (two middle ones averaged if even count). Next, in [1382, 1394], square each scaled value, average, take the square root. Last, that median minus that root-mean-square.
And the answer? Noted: -0.19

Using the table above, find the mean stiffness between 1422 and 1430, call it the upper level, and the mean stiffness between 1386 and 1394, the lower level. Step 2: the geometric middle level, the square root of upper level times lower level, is 7.6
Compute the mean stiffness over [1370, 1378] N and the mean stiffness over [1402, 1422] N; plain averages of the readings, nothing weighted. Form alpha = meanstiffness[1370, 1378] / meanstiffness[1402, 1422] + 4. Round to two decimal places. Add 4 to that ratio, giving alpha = 5.44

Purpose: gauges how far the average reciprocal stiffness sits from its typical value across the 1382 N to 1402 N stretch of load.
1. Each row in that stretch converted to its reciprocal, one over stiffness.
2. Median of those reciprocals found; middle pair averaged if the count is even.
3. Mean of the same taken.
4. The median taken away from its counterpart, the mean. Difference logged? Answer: -0.0021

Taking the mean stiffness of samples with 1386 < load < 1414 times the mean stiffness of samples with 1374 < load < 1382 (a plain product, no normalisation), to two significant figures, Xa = 70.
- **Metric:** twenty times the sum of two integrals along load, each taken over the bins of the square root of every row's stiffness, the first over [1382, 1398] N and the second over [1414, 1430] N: 1761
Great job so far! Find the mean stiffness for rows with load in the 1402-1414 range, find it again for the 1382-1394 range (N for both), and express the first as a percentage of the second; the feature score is 79.4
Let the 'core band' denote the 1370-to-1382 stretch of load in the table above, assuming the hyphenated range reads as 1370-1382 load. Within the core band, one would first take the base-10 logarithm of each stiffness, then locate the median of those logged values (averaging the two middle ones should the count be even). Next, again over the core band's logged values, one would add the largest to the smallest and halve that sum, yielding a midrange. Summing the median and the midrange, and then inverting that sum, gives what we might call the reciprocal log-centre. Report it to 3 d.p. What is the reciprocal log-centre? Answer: 0.506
